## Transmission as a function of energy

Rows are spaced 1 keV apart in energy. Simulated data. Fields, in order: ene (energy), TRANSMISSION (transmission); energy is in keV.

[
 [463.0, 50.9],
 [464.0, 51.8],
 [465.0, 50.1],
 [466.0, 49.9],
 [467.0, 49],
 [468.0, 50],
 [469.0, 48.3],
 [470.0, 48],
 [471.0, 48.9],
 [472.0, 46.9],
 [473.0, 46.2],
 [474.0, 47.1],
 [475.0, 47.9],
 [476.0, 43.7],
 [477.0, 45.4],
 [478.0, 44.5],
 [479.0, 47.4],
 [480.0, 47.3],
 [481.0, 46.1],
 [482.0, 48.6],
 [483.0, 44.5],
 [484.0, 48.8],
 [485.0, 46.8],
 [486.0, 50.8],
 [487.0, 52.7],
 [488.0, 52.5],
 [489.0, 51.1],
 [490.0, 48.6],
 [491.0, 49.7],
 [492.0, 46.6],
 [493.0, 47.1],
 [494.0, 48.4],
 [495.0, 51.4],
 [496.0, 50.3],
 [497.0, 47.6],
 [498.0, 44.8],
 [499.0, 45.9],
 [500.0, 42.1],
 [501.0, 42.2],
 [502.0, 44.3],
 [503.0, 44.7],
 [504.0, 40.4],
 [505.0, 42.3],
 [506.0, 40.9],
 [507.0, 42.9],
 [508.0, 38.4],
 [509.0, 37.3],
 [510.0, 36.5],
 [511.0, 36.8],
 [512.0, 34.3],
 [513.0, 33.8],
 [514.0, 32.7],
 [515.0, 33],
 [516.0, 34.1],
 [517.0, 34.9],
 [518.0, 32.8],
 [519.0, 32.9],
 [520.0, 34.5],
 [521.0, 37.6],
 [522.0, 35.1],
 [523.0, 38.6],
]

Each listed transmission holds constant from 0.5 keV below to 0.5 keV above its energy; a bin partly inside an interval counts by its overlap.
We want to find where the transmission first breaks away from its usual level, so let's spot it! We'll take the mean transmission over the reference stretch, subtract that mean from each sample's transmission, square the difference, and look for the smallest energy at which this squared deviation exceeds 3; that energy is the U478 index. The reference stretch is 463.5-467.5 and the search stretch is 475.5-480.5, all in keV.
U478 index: 476.0 keV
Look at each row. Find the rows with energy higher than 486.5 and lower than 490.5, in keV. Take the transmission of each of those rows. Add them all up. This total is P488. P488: 205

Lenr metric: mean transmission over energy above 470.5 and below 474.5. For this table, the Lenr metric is 47.3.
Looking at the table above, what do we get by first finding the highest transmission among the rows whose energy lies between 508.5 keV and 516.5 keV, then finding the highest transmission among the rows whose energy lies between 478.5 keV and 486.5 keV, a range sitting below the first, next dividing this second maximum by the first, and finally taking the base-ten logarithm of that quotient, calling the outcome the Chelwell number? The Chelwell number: 0.13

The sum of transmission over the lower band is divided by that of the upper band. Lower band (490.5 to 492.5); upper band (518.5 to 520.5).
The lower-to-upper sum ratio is 1.43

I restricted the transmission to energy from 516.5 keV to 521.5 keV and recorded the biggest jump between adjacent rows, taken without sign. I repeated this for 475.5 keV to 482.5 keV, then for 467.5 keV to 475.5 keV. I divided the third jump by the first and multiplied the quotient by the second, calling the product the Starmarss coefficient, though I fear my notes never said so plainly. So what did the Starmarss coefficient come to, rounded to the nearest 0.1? 1.9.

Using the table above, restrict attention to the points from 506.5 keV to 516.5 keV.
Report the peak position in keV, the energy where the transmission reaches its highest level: 507.0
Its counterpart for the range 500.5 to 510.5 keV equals 503.0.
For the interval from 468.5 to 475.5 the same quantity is 471.0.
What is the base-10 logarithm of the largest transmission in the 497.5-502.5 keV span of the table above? 1.66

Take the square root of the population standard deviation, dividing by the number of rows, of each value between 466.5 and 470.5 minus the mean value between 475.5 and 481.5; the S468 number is 0.88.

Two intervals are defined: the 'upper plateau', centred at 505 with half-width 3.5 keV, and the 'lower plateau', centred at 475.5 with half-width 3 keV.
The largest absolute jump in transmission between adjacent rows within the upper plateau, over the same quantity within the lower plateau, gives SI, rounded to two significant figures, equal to 1.1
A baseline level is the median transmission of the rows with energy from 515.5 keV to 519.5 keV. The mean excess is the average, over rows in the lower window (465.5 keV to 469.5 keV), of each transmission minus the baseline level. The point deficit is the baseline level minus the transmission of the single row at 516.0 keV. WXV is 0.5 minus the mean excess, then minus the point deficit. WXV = -14.7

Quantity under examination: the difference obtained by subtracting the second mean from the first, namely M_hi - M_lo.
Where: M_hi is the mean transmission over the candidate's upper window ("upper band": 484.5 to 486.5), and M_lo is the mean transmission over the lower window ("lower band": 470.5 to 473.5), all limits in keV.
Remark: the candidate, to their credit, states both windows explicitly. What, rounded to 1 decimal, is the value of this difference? 1.5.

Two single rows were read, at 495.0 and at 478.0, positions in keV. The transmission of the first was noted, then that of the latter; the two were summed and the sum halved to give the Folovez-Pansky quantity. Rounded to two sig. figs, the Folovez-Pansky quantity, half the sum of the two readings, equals 48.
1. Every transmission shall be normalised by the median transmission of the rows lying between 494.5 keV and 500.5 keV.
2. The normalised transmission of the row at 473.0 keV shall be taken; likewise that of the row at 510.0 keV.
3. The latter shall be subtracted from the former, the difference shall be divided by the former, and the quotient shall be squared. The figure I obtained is 0.044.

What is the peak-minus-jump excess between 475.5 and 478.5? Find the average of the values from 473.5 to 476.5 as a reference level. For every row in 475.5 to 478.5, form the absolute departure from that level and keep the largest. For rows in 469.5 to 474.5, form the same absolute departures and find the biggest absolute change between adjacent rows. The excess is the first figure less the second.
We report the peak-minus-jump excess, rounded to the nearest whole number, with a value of 1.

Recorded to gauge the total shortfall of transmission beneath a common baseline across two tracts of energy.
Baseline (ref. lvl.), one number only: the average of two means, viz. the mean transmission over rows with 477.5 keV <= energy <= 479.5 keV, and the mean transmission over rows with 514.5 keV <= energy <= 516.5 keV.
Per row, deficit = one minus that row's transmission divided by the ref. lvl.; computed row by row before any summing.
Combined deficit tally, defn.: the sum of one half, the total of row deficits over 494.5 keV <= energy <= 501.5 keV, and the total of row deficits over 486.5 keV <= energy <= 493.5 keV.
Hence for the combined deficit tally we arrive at -2.4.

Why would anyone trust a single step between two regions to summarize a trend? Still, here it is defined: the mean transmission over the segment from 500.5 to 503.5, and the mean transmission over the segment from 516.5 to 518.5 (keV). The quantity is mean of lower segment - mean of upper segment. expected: 10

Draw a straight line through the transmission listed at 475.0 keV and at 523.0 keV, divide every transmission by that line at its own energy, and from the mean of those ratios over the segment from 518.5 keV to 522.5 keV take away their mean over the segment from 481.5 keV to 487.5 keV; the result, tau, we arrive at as -0.16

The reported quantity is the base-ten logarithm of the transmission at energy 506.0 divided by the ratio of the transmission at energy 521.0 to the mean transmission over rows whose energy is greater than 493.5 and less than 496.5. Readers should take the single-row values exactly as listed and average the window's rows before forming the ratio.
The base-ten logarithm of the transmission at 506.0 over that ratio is 1.736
